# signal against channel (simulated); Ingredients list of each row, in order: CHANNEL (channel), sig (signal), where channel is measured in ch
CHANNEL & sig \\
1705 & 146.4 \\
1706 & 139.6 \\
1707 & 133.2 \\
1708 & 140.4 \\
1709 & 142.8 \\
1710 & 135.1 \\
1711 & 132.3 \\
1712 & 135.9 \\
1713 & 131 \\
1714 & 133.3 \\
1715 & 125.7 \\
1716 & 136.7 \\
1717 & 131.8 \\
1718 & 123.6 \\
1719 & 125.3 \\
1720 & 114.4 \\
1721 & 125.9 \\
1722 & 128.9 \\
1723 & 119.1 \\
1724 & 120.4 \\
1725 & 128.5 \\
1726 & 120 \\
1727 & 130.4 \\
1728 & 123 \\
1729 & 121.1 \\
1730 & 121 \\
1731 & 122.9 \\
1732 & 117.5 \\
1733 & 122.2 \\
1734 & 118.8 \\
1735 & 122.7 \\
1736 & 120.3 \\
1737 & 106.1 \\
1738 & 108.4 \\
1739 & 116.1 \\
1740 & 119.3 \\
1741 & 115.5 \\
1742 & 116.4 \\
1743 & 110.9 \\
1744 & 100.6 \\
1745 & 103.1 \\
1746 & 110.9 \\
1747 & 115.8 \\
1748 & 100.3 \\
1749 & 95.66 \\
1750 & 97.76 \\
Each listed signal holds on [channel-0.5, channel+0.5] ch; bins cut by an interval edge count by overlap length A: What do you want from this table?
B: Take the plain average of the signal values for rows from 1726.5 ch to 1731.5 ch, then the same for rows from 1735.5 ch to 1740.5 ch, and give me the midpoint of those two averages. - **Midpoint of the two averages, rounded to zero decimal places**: 119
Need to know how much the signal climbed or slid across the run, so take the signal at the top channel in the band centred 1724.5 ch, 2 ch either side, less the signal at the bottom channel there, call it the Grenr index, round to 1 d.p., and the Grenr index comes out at 0.9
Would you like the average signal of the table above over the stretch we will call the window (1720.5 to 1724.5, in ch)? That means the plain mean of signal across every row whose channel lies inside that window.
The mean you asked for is 124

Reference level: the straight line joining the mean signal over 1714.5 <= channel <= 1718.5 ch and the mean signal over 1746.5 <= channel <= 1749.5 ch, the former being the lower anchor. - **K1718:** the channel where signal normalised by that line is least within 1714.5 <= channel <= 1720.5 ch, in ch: 1720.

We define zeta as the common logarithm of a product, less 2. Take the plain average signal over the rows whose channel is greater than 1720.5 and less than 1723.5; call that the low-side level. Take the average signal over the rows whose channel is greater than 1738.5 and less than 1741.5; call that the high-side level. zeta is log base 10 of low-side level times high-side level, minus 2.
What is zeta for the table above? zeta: 2.164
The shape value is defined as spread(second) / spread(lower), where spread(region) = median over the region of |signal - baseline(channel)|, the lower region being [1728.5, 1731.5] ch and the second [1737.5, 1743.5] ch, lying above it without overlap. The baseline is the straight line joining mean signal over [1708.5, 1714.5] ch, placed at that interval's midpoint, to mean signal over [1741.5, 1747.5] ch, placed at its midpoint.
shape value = 8.5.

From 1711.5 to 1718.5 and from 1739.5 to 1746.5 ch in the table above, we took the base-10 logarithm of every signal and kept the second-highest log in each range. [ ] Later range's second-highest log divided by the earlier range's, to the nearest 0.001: 0.968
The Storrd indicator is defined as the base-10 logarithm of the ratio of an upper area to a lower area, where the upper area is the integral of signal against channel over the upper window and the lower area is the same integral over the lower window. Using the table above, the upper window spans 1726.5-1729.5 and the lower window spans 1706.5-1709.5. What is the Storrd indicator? -0.046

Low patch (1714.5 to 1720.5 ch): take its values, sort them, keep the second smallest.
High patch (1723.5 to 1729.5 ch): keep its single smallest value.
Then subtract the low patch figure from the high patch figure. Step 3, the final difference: -3.6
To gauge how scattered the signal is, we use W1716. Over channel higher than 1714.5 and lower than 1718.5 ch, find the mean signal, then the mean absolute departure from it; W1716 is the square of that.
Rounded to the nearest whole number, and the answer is 23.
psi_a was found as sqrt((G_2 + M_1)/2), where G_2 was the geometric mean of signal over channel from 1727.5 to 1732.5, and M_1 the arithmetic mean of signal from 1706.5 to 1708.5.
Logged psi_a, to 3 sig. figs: 11.4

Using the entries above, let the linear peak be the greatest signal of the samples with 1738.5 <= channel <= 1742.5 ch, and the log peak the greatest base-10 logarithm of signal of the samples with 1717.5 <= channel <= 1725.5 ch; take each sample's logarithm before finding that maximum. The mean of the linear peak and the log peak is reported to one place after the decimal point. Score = 60.7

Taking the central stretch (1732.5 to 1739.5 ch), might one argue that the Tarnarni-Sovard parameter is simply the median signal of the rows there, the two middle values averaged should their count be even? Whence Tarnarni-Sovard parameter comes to 119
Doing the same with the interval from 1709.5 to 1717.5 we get 133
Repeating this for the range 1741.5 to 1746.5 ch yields 111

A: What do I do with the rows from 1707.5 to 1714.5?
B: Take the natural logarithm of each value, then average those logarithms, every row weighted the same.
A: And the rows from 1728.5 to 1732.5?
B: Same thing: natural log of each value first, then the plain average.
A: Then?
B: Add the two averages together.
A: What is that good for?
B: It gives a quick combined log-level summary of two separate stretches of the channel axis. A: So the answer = 9.70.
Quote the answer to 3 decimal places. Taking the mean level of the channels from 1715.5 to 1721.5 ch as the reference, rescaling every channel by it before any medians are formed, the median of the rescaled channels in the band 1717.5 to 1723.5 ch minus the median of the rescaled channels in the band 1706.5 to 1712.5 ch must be -0.088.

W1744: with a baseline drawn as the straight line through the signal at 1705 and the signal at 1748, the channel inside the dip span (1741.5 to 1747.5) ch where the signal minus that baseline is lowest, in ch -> 1744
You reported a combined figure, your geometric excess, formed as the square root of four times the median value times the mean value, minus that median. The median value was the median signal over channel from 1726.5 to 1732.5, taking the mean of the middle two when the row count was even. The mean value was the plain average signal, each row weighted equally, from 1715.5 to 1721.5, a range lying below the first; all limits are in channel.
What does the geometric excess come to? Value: 126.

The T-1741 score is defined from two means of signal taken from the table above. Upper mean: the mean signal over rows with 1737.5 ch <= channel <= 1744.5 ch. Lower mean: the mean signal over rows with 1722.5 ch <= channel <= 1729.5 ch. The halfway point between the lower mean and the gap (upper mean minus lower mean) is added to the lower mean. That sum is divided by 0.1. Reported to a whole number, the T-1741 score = 1794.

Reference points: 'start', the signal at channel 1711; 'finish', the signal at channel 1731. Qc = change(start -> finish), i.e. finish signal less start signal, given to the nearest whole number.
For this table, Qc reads -9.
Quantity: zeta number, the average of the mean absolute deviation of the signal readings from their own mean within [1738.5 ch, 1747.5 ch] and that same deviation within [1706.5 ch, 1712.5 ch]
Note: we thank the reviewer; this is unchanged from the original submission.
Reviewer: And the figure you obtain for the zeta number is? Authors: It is 4.2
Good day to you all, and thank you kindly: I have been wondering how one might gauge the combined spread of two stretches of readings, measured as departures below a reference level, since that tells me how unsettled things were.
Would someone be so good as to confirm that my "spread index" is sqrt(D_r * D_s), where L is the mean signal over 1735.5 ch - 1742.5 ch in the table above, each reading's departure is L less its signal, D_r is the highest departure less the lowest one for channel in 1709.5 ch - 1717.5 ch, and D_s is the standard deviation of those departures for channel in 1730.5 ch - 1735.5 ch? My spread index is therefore 5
